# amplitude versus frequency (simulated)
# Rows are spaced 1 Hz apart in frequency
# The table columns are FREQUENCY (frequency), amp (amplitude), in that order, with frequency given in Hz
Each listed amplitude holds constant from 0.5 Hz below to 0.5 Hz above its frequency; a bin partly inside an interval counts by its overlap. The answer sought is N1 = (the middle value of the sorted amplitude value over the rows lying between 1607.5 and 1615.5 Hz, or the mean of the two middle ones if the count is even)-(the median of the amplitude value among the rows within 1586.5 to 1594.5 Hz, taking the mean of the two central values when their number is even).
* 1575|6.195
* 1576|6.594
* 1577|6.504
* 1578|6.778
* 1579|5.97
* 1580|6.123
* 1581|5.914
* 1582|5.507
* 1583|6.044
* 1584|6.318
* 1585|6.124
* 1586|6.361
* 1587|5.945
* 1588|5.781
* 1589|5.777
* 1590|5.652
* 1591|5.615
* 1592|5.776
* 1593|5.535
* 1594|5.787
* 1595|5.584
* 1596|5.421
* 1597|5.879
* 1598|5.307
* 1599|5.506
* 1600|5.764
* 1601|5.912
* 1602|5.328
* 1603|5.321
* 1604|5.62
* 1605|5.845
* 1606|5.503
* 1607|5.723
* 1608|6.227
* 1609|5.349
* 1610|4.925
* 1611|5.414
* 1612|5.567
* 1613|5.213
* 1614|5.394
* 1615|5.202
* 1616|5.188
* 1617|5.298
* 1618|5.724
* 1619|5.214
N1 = -0.4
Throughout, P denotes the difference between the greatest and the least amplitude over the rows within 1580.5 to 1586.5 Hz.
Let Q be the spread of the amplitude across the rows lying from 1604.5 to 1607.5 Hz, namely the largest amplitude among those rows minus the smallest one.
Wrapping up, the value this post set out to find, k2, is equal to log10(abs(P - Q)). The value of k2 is -0.3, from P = 0.9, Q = 0.3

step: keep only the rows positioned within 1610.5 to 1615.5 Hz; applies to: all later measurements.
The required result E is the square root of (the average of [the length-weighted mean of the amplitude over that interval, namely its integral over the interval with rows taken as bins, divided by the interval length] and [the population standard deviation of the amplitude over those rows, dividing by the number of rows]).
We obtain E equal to 1.66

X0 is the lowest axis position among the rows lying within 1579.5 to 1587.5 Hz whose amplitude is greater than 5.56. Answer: 1580 Hz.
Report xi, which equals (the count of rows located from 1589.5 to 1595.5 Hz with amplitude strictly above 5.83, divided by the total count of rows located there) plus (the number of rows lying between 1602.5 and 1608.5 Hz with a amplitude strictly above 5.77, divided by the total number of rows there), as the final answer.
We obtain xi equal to 0.33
